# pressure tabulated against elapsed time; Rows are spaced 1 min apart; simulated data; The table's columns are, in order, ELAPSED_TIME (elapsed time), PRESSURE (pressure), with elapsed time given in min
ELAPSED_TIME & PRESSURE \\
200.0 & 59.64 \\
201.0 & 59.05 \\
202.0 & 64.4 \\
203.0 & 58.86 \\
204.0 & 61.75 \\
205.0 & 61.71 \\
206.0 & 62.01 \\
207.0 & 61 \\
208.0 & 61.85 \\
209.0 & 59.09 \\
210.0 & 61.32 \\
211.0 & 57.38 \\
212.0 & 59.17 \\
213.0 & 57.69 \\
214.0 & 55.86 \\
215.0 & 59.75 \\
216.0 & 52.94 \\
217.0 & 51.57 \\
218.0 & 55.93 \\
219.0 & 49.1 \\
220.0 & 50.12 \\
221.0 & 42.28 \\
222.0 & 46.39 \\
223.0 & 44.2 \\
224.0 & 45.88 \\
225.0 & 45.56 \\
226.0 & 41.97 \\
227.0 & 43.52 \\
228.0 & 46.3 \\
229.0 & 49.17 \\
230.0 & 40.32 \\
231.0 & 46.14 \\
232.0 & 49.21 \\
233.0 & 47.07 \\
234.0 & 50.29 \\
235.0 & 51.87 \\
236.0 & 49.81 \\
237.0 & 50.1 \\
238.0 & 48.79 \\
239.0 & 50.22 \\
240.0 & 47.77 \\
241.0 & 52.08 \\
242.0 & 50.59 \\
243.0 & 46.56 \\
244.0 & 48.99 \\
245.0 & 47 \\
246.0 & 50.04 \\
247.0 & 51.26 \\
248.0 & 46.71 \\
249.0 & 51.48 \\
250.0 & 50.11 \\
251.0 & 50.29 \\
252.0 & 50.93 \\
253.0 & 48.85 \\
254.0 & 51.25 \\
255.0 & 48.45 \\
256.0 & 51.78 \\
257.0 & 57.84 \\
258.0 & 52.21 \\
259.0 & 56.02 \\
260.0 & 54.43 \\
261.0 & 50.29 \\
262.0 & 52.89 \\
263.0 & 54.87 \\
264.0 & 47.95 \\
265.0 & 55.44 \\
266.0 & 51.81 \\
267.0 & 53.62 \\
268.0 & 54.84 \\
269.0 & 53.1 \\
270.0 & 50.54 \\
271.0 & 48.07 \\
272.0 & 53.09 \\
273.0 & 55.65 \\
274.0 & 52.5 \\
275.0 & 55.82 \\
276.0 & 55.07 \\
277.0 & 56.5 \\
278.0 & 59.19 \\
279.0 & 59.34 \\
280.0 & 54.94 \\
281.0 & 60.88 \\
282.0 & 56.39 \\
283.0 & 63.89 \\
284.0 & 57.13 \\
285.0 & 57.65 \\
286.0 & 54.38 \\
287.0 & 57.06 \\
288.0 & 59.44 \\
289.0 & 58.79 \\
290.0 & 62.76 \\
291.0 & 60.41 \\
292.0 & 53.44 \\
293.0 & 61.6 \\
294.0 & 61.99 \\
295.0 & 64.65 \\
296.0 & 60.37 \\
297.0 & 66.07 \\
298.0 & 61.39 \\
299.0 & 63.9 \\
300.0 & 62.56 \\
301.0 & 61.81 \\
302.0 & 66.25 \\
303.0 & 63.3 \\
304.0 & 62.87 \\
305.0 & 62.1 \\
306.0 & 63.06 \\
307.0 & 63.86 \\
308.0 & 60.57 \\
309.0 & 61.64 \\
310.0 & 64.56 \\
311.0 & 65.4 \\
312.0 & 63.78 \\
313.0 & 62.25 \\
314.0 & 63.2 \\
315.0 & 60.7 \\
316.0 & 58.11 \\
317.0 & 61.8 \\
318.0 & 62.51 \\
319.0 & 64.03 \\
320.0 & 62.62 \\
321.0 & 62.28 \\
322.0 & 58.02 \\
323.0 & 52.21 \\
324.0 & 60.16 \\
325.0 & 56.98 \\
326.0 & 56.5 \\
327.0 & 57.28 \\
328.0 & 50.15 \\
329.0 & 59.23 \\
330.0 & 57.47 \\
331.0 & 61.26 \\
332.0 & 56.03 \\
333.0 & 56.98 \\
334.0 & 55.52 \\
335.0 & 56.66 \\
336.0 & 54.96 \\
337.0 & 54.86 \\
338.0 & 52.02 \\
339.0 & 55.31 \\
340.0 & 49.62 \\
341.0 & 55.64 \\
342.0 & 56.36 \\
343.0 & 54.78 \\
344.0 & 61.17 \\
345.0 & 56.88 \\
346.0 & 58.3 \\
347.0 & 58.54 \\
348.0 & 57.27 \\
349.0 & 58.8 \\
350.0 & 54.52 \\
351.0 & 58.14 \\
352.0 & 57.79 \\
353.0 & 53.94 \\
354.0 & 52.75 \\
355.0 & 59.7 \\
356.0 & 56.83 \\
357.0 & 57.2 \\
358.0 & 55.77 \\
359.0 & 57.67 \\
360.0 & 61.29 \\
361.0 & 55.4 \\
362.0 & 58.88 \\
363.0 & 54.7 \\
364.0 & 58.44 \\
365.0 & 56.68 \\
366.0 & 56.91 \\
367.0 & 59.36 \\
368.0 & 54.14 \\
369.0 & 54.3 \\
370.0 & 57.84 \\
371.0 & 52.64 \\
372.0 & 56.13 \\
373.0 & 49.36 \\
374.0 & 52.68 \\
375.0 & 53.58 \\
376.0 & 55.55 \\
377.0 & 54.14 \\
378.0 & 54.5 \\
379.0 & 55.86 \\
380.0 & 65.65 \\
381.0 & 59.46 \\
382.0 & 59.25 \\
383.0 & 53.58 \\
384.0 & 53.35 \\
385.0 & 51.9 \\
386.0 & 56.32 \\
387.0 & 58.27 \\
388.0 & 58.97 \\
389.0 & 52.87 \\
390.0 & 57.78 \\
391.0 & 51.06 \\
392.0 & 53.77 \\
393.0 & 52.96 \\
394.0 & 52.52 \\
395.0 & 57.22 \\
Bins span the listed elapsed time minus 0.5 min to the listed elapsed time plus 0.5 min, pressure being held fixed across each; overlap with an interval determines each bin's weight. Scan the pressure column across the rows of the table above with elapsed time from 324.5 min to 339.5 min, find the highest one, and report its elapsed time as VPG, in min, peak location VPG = 331.0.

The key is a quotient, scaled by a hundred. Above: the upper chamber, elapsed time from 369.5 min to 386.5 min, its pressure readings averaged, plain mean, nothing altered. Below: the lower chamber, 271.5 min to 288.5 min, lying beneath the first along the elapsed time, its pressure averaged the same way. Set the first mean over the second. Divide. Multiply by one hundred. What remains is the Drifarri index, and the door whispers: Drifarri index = 97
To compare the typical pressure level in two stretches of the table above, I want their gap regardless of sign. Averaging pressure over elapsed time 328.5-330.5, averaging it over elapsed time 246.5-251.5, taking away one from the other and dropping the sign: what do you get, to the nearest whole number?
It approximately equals 8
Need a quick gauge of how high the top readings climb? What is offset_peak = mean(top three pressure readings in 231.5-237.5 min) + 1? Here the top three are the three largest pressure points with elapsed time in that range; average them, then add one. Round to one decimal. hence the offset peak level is 51.8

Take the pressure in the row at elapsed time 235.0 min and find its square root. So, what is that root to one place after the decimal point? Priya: 7.2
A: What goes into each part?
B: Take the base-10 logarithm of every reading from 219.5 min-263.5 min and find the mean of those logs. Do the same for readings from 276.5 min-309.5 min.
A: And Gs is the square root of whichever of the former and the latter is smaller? 1.300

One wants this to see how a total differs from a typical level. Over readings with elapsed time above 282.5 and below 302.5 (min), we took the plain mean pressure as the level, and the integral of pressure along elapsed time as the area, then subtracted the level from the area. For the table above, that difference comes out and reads 1155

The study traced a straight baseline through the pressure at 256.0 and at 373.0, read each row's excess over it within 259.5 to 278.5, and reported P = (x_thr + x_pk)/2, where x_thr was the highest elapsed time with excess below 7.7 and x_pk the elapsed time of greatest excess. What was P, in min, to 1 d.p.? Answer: 277.5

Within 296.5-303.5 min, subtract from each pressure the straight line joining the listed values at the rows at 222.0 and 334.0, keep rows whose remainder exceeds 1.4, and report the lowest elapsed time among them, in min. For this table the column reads 297.0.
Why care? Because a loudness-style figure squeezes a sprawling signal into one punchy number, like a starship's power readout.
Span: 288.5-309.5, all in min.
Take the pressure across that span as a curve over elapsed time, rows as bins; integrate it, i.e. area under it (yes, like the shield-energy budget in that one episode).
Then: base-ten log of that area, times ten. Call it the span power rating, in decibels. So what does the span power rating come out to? 31.2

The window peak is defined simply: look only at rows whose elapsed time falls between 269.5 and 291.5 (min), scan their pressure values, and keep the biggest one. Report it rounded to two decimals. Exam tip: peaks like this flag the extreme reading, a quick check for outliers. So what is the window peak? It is 63.89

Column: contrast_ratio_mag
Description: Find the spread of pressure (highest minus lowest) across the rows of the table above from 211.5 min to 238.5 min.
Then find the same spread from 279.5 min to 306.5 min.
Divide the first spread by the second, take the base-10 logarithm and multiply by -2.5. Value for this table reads -0.5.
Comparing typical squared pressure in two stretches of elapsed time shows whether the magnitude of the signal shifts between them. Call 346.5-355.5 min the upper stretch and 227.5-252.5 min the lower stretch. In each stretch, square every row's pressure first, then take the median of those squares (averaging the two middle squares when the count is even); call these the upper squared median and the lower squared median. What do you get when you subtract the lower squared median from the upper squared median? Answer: 859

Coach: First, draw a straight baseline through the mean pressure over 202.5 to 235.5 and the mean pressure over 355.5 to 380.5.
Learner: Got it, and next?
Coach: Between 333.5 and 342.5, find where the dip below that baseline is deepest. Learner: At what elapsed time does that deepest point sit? 340.0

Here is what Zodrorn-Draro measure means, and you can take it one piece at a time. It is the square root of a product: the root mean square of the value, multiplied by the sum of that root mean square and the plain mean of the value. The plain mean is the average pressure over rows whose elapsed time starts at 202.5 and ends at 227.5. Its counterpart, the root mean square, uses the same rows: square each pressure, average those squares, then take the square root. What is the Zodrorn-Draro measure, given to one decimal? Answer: 76.7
